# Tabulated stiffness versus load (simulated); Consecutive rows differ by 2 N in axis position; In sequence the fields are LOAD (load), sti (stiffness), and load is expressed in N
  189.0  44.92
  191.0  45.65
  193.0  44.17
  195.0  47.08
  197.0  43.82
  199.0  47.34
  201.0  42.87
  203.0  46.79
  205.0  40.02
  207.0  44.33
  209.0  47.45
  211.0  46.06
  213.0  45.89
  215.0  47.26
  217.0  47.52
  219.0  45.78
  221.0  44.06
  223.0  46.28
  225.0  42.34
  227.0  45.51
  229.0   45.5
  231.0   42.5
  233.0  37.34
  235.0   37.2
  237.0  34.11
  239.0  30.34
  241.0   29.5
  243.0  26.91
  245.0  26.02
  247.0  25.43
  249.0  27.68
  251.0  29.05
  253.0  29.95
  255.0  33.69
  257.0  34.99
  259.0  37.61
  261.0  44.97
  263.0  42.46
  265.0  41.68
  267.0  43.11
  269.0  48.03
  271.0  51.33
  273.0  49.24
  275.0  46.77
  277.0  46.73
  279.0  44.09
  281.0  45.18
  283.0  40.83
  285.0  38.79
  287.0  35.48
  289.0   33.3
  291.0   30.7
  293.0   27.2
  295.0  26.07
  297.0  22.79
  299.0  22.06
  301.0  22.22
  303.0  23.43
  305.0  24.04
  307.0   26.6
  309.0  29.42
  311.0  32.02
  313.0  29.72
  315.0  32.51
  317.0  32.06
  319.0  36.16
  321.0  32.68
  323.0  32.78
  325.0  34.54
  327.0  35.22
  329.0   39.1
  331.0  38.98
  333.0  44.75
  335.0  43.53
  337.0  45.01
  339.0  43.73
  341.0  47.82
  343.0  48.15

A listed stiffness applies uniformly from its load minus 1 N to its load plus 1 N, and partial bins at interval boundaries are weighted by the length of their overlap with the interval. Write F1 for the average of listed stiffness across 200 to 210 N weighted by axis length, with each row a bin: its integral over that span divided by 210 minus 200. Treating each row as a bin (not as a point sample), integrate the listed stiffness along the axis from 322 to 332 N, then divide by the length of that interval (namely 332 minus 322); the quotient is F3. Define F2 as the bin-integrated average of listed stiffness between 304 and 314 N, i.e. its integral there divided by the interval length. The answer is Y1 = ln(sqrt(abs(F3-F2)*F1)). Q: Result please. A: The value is 2.9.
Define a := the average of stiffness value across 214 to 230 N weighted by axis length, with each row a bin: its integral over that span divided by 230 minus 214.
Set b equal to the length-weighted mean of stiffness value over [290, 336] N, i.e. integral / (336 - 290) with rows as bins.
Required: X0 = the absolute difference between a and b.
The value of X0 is 14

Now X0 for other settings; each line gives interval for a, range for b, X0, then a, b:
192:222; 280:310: 15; 45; 29.9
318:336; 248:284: 3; 38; 41.0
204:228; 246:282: 5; 45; 40.1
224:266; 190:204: 10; 35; 45.4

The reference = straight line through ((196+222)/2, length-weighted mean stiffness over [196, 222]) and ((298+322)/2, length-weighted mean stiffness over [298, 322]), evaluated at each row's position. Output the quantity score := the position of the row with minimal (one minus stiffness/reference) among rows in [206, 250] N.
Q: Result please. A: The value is 229.0 N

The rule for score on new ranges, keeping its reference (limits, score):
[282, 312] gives 283.0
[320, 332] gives 331.0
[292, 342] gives 341.0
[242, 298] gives 271.0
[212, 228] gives 217.0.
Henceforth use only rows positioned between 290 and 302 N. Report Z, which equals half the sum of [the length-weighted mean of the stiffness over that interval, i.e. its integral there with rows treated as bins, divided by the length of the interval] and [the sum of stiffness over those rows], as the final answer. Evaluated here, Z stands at 88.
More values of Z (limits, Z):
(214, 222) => 115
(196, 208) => 155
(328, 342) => 173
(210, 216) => 93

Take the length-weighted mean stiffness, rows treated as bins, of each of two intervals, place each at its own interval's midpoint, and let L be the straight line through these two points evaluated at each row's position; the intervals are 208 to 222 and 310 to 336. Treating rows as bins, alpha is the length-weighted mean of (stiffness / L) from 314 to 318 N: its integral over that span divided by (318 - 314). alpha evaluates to 0.89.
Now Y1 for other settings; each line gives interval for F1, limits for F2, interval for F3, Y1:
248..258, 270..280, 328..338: 2.6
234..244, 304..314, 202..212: 3.1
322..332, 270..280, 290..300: 3.3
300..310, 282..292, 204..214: 2.7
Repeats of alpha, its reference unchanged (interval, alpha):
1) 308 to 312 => 0.83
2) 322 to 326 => 0.95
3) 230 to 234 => 0.89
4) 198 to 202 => 0.94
